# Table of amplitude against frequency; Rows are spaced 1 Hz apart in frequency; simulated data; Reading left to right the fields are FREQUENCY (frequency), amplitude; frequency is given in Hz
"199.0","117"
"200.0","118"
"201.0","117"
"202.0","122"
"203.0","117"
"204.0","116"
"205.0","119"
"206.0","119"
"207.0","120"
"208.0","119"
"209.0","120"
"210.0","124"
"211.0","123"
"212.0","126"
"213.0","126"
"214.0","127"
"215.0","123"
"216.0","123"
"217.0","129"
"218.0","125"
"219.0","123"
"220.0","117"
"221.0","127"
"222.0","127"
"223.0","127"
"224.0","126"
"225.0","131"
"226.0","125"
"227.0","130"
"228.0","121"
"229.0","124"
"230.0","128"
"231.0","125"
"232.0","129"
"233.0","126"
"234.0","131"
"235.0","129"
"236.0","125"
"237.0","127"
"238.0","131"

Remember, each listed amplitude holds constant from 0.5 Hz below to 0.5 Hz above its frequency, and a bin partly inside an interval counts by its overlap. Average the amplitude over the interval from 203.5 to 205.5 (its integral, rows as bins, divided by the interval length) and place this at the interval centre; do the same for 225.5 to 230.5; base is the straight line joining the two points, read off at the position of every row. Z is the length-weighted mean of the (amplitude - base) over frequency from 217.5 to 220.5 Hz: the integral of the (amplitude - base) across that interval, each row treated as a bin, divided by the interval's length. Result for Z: -0.8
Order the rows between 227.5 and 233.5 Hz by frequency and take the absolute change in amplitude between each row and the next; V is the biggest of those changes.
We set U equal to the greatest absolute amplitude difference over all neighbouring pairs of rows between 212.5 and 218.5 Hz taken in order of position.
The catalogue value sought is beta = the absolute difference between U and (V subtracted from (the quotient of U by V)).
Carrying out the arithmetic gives 8.5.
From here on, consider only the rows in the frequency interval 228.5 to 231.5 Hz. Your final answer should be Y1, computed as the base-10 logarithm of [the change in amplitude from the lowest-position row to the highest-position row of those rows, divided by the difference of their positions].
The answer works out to -0.30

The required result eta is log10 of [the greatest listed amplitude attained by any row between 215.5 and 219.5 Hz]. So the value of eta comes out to 2.11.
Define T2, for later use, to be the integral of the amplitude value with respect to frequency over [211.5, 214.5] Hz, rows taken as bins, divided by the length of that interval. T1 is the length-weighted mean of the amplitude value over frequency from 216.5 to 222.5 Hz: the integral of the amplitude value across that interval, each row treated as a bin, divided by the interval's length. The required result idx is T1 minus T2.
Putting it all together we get -2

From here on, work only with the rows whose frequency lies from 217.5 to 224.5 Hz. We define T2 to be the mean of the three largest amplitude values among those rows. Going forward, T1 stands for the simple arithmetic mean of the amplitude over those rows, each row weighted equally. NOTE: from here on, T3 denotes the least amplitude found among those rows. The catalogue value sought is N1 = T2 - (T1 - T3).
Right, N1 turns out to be 119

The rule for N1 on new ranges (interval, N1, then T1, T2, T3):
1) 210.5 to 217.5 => 125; 125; 127.3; 123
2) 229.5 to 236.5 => 127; 128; 129.7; 125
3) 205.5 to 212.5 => 122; 122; 124.3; 119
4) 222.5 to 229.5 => 124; 126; 129.3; 121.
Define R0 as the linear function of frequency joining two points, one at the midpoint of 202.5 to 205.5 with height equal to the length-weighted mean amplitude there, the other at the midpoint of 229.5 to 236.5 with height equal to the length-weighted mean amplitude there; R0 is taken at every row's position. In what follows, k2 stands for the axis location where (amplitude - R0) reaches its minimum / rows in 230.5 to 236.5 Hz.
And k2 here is 236.0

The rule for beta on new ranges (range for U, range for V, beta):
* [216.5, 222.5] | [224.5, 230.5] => 17.9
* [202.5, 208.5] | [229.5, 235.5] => 7.4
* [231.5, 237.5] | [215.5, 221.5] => 14.5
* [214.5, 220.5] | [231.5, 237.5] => 9.8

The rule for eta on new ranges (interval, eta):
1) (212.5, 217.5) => 2.11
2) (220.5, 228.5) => 2.12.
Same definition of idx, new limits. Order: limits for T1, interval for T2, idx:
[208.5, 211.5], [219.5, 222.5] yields -1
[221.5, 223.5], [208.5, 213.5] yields 3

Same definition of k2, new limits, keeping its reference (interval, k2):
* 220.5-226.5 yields 226.0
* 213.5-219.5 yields 219.0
